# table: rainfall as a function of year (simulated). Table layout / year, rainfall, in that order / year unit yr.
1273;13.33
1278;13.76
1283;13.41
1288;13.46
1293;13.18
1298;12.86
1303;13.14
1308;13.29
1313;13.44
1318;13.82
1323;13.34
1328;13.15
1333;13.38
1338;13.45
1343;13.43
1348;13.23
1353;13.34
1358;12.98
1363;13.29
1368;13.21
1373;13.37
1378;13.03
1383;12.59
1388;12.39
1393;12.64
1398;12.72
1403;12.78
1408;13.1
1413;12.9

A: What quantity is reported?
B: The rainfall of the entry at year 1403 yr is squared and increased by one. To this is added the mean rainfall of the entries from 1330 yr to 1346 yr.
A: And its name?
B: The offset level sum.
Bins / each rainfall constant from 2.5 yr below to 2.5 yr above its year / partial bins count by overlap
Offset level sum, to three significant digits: 178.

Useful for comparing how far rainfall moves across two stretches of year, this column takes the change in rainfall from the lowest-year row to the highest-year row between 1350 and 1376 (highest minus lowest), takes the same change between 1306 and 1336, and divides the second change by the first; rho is 3.0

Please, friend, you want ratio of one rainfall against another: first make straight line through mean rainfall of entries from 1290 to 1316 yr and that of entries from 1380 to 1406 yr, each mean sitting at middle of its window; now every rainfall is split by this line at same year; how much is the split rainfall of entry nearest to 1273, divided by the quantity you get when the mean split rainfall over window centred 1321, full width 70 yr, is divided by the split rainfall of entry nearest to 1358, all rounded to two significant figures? 0.99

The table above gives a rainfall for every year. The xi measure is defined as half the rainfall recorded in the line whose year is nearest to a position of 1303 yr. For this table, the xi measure 6.6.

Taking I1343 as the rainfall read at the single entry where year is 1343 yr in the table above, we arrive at 13.43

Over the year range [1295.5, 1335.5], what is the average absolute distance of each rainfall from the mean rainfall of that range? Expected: 0.19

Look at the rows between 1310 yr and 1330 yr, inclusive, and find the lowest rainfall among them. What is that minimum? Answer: 13.15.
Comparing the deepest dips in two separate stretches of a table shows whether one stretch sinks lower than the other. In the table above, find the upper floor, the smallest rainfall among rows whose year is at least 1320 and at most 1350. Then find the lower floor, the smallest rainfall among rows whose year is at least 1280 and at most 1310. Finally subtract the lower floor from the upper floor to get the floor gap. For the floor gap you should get 0.29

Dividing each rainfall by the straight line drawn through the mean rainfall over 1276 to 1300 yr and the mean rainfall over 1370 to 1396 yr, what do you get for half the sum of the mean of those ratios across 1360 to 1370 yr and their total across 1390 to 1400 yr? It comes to 1.51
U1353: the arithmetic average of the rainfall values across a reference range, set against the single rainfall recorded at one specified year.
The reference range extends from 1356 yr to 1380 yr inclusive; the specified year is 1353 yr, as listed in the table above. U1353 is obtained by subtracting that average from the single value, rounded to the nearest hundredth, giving 0.16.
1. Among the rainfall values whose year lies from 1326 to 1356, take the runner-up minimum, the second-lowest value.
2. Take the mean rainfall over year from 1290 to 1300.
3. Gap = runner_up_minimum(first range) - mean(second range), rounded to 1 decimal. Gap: 0.2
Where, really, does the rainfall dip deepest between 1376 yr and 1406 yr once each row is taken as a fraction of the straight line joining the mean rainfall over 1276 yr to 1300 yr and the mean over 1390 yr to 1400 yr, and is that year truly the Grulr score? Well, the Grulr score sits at 1388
